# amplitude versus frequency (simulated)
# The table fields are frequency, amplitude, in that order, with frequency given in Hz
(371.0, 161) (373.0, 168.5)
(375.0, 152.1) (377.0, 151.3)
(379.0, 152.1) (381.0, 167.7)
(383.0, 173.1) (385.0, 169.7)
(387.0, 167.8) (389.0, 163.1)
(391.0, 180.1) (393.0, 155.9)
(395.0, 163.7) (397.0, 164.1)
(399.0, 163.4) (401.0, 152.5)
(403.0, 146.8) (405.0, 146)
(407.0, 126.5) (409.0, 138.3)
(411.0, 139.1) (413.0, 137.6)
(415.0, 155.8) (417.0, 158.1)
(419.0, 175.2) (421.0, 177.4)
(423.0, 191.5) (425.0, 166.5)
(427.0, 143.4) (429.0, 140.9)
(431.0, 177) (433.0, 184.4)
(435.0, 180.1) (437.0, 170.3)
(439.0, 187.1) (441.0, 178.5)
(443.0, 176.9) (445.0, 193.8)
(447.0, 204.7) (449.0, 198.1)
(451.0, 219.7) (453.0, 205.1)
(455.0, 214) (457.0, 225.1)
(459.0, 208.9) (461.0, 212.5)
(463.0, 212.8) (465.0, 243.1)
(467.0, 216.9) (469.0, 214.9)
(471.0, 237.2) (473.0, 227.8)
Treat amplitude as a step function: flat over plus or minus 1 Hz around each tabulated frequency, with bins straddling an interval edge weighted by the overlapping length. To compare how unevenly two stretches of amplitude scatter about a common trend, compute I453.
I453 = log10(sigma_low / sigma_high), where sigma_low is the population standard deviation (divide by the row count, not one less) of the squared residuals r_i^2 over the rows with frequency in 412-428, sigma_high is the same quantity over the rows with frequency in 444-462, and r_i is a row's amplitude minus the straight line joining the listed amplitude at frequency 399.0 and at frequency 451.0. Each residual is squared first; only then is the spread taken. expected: 0.73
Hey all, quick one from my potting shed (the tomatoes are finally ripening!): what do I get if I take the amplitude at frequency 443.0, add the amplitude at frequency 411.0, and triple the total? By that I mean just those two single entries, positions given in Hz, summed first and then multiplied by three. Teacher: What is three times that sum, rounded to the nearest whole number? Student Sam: 948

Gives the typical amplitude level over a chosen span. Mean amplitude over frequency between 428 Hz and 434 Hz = 167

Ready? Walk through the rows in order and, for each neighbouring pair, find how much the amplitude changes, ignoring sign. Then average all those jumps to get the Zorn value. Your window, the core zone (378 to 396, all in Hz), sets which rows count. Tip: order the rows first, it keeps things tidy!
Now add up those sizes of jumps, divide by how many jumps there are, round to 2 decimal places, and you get 10.00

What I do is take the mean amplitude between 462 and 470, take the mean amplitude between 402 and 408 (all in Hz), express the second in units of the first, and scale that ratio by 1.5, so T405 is 0.94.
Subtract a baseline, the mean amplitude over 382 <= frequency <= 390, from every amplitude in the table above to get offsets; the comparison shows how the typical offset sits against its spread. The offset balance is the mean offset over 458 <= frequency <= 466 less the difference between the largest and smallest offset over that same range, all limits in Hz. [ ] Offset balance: 17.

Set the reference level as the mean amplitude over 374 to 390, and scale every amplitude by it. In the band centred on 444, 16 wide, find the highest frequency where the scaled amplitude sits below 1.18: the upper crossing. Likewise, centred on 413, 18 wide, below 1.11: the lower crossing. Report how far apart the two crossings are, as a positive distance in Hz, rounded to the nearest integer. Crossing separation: 22 Hz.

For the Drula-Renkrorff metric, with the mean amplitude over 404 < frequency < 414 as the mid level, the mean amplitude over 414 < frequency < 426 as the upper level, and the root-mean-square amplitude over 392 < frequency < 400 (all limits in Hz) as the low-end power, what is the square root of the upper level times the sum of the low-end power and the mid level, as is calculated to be 226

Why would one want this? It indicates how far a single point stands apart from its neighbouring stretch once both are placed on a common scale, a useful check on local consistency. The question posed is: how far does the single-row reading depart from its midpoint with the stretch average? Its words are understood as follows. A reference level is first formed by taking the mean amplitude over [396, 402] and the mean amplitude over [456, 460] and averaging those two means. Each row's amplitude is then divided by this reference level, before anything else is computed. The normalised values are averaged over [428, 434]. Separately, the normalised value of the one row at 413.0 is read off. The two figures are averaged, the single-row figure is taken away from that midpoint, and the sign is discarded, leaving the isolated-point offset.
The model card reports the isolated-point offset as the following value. 0.079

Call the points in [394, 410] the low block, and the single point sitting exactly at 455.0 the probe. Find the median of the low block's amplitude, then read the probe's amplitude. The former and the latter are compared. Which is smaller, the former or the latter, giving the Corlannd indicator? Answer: 150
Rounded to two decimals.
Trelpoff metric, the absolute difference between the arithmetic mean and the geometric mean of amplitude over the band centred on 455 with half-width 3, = 0.16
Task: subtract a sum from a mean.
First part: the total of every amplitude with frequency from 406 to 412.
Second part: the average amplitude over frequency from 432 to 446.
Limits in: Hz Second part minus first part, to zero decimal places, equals -222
